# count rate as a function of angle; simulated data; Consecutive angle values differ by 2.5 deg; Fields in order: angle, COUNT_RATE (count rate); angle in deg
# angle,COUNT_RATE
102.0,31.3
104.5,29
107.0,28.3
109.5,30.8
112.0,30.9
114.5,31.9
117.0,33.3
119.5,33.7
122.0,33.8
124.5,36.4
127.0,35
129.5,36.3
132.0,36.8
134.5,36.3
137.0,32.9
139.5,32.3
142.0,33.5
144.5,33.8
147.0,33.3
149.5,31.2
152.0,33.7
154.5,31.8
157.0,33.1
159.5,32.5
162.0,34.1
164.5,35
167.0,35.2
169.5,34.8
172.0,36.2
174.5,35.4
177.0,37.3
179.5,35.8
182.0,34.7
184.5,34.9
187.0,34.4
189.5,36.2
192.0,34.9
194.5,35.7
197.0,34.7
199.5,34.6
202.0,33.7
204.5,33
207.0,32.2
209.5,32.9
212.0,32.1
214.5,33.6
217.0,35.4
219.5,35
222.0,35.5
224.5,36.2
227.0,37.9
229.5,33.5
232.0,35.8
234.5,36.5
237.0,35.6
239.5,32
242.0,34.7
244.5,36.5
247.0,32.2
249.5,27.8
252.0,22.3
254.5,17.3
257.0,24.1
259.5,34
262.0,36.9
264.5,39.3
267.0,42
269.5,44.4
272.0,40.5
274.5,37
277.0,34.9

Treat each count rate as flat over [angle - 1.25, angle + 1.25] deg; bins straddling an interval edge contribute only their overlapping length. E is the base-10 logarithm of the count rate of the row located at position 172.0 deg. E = 1.56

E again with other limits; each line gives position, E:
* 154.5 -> 1.50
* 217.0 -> 1.55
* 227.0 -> 1.58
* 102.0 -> 1.50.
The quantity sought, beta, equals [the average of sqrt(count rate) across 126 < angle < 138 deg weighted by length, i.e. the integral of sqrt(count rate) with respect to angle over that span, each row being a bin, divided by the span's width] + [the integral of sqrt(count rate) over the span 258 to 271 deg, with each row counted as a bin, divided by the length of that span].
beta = 12.2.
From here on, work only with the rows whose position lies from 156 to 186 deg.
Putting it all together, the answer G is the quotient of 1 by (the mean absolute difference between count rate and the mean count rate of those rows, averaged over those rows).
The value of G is 1.1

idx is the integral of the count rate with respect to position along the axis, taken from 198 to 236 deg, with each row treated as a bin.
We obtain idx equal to 1312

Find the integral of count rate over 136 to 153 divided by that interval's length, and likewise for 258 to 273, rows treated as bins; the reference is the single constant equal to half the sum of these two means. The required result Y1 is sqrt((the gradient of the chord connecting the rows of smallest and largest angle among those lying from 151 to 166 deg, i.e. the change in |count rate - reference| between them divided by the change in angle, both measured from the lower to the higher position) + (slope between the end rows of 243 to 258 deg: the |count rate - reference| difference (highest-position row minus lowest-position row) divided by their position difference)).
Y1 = 0.9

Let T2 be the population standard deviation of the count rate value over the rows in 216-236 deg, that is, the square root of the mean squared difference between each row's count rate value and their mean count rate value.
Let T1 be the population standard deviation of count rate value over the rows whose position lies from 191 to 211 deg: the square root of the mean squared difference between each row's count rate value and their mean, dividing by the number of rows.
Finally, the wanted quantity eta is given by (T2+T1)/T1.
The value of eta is 2.05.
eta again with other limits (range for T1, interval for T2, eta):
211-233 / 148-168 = 1.84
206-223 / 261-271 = 3.05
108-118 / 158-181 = 2.26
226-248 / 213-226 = 1.45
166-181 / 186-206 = 2.18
